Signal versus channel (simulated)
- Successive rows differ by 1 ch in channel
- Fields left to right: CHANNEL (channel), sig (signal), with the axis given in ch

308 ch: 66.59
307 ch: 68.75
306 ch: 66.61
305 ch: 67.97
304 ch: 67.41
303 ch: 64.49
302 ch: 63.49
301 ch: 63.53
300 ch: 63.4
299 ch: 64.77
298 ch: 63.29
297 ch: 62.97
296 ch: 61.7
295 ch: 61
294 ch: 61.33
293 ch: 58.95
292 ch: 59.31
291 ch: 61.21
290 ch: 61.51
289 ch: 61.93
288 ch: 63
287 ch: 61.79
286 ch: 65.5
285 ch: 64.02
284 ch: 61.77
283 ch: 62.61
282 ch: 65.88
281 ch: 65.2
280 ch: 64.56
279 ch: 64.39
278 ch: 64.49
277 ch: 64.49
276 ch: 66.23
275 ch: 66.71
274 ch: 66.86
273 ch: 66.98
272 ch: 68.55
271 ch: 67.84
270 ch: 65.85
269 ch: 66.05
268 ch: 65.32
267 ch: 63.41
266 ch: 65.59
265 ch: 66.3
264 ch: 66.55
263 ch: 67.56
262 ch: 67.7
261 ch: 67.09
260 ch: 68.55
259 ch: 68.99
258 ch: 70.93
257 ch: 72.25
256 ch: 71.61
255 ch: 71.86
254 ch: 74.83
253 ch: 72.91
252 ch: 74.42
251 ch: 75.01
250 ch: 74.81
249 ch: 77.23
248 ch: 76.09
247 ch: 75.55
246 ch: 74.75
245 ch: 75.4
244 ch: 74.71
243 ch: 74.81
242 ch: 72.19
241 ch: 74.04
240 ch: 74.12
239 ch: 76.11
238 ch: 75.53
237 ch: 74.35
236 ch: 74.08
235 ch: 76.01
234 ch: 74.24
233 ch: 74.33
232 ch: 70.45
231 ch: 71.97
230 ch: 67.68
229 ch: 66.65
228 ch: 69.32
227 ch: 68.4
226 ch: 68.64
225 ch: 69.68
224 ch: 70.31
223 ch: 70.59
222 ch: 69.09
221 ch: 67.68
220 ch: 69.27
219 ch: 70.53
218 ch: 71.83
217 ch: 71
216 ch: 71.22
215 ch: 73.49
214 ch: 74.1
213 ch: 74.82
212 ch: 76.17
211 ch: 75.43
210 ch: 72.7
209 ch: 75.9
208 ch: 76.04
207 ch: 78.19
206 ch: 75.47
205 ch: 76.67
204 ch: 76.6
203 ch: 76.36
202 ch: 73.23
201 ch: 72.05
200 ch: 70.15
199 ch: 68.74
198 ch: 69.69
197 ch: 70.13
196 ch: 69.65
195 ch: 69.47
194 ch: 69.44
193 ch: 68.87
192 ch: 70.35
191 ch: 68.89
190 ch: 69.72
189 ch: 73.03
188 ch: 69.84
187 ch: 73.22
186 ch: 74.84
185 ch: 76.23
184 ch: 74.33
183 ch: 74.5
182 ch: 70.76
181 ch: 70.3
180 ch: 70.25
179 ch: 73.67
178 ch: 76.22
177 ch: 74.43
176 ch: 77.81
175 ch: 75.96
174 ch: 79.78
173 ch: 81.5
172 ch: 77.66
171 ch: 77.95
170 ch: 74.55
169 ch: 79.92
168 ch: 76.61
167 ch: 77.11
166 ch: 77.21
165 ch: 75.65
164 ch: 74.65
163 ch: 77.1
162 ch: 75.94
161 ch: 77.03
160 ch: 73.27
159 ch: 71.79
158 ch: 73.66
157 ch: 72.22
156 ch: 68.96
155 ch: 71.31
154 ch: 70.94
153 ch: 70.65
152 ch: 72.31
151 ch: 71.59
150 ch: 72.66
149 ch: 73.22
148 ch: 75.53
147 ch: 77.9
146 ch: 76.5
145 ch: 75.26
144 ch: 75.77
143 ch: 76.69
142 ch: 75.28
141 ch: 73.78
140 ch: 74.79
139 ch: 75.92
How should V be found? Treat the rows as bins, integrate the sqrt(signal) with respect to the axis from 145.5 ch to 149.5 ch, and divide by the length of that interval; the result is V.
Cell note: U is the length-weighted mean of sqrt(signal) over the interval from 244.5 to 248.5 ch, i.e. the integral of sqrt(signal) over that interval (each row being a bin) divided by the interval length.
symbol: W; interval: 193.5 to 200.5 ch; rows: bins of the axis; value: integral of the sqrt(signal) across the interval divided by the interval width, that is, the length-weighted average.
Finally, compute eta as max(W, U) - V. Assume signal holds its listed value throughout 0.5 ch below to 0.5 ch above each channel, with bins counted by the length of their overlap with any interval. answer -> -0.02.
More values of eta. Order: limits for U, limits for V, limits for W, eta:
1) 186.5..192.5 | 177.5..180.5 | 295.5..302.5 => -0.15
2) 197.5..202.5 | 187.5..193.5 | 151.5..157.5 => 0.06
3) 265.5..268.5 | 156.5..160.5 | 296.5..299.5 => -0.48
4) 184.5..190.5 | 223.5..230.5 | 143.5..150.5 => 0.39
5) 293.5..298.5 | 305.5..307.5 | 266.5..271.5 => -0.12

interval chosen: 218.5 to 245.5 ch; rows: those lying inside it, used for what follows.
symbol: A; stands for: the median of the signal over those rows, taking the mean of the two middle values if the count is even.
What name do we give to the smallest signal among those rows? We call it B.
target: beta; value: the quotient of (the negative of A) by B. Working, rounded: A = 72.0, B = 66.65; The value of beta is -1.08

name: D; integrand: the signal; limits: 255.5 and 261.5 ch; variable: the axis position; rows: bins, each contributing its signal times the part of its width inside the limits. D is 419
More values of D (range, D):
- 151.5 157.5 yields 426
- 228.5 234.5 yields 425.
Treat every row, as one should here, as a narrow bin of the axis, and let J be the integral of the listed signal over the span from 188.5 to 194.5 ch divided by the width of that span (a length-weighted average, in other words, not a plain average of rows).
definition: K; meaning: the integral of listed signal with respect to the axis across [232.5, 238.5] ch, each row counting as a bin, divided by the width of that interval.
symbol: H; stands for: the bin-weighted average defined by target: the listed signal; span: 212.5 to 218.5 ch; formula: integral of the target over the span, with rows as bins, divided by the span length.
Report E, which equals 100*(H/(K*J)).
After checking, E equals 1.39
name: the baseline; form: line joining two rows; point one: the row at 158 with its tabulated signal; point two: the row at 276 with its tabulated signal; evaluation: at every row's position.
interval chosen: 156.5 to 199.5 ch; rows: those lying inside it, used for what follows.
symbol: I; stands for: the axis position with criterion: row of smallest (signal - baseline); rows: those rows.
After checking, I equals 191 ch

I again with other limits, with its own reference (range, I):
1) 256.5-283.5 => 267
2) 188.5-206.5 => 191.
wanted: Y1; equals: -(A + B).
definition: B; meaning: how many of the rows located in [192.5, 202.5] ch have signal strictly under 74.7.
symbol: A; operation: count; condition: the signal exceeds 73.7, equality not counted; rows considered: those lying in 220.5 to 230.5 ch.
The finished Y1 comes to -10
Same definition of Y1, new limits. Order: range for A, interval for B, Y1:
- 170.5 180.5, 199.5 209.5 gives -11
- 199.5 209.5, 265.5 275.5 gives -17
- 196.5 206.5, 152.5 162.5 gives -12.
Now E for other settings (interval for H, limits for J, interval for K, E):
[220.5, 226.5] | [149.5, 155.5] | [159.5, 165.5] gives 1.28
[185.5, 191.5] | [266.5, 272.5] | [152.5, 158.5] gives 1.52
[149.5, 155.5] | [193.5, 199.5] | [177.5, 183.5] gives 1.42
